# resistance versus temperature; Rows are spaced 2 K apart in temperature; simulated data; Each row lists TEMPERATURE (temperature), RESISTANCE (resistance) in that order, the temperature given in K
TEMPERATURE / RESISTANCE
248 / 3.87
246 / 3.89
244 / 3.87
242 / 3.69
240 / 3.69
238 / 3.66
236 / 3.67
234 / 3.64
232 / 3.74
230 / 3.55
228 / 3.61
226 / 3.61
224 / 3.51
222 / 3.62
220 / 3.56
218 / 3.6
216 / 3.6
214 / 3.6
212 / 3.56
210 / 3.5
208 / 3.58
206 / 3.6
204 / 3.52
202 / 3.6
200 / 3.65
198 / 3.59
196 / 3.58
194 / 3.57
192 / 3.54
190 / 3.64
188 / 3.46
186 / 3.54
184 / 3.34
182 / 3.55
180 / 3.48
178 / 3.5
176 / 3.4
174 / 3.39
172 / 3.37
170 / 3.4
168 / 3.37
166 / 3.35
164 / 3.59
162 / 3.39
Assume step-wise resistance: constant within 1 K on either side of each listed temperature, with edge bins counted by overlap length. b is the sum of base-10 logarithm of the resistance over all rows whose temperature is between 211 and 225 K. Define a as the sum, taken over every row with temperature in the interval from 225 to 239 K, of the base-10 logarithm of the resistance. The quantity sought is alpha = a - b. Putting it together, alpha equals 0.05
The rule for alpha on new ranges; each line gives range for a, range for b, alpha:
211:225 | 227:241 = -0.06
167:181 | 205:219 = -0.14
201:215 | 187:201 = -0.01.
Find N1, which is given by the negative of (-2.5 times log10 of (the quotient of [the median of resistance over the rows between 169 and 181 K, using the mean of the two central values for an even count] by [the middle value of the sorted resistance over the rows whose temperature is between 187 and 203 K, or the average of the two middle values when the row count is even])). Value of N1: -0.058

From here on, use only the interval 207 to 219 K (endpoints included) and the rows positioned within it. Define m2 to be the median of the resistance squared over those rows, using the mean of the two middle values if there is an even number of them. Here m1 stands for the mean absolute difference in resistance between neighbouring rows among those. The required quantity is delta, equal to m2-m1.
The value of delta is 12.9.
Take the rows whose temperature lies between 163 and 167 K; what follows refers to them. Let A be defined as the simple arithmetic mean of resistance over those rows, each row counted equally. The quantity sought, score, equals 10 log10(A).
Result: 5.40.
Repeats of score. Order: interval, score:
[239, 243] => 5.67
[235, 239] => 5.64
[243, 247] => 5.89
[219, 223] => 5.55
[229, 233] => 5.62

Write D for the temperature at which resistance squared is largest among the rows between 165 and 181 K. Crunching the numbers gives 178 K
